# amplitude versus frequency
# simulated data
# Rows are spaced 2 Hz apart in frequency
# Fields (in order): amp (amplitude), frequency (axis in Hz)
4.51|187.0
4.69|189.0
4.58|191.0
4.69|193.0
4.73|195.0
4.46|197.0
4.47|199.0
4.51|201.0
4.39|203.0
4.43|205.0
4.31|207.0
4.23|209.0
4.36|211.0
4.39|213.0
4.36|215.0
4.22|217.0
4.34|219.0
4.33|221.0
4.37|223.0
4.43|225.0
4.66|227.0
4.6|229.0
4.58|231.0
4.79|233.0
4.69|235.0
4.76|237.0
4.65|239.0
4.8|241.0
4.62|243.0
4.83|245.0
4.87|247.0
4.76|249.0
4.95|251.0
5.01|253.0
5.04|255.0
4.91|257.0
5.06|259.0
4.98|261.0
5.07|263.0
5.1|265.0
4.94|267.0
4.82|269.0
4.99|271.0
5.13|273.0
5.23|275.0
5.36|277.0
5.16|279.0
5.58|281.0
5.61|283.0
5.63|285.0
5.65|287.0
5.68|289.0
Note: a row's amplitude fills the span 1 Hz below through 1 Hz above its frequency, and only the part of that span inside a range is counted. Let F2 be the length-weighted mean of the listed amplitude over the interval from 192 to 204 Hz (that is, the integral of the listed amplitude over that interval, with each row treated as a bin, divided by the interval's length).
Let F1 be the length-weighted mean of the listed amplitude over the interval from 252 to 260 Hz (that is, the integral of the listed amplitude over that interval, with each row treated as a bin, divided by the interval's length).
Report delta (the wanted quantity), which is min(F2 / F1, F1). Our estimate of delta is 0.91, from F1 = 5.0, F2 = 4.5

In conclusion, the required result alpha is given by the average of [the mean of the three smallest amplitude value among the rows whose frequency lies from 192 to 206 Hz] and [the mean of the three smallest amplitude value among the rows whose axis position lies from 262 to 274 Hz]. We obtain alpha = 4.67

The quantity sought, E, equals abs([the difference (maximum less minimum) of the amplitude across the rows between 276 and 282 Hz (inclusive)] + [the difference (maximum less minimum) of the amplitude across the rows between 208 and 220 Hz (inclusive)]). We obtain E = 0.590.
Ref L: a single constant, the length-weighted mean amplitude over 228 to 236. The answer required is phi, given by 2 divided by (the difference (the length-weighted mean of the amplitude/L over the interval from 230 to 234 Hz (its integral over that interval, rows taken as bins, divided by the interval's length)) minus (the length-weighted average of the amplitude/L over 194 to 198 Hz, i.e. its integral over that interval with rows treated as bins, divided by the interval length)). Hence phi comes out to 104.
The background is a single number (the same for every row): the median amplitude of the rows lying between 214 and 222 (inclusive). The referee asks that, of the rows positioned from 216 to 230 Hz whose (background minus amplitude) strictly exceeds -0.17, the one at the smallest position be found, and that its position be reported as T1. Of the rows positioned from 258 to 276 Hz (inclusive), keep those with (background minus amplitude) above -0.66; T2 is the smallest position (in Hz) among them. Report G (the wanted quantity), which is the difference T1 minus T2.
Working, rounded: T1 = 217.0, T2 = 261.0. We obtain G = -44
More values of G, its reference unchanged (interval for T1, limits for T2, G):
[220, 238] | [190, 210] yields 30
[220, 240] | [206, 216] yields 14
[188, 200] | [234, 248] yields -38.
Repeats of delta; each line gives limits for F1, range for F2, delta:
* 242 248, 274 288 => 1.14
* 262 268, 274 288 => 1.08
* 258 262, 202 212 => 0.87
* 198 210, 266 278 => 1.16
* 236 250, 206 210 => 0.90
